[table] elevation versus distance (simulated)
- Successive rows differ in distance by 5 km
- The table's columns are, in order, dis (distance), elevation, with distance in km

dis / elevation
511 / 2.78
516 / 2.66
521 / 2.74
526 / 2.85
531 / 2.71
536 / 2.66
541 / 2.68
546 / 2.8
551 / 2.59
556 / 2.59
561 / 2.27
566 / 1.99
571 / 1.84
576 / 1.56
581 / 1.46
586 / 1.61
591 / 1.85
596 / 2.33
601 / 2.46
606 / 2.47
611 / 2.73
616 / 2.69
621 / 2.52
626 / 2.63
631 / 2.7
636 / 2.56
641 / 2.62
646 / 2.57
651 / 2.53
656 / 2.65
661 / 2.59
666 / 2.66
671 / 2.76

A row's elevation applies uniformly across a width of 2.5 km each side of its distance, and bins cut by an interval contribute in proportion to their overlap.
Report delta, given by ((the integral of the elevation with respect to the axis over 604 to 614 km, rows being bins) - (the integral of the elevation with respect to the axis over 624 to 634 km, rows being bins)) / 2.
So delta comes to -0.3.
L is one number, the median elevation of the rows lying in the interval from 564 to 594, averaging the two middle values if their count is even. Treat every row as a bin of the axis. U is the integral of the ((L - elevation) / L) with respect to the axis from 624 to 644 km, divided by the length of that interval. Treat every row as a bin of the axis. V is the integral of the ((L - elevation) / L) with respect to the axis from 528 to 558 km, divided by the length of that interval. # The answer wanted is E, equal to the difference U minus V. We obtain 0.03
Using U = -0.522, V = -0.55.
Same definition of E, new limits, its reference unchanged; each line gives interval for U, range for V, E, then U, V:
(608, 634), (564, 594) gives -0.54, -0.535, 0.00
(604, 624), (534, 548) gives 0.06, -0.511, -0.57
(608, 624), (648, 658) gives -0.03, -0.531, -0.50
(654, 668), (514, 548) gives 0.06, -0.526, -0.58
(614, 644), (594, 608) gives -0.11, -0.518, -0.40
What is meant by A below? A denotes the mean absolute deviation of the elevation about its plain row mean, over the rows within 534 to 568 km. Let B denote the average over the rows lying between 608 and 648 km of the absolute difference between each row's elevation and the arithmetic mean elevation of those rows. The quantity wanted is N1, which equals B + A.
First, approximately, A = 0.22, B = 0.06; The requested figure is 0.28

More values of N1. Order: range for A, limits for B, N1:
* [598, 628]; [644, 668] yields 0.14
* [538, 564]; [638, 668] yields 0.17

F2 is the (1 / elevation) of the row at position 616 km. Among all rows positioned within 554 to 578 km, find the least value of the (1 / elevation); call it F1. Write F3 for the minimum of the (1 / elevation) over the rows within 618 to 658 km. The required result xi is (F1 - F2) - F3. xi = -0.36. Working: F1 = 0.386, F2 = 0.372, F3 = 0.37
